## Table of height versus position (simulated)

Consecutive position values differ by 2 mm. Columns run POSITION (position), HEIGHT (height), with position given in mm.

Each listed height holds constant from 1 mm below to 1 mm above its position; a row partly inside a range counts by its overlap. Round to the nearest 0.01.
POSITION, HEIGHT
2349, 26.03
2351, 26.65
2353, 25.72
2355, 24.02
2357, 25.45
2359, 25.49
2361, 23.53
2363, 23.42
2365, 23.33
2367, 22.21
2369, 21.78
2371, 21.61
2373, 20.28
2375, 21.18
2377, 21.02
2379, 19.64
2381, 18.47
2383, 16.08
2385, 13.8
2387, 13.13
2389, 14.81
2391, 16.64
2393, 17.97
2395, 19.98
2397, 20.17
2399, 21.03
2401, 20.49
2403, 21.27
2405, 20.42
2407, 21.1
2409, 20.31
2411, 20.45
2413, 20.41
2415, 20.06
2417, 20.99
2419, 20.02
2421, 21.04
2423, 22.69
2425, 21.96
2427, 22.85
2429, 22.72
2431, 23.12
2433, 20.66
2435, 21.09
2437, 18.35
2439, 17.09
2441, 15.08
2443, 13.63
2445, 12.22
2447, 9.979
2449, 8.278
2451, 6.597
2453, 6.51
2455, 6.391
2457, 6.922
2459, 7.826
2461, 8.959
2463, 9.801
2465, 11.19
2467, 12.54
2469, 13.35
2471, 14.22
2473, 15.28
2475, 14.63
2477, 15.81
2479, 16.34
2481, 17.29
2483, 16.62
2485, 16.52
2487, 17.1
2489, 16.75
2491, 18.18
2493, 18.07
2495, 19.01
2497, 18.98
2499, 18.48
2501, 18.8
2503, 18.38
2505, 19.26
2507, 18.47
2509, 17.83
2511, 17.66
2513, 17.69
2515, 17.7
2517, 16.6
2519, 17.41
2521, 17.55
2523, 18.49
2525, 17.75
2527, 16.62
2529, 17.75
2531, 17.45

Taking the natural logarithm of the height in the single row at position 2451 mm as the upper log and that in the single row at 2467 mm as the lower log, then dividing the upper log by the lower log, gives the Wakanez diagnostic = 0.75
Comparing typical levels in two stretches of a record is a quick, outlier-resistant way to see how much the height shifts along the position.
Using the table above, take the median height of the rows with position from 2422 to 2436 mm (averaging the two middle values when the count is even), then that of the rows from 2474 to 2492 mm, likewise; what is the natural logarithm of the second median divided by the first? -0.31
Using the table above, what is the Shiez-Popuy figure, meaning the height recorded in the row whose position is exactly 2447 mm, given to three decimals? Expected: 9.979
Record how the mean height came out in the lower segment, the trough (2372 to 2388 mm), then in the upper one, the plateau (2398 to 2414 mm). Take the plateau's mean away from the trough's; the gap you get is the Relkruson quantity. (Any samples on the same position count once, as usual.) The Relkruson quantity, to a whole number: -3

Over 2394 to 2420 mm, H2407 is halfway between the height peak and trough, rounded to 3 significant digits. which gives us 20.6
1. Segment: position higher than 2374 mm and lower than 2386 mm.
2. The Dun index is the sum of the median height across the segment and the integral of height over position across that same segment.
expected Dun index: 239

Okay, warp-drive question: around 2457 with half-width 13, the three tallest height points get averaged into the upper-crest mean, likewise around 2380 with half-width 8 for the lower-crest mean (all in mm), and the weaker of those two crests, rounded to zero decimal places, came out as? 13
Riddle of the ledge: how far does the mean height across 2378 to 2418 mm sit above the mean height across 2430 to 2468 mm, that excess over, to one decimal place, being 6.4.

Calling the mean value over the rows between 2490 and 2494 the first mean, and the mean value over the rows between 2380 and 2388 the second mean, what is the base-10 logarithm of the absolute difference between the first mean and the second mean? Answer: 0.44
